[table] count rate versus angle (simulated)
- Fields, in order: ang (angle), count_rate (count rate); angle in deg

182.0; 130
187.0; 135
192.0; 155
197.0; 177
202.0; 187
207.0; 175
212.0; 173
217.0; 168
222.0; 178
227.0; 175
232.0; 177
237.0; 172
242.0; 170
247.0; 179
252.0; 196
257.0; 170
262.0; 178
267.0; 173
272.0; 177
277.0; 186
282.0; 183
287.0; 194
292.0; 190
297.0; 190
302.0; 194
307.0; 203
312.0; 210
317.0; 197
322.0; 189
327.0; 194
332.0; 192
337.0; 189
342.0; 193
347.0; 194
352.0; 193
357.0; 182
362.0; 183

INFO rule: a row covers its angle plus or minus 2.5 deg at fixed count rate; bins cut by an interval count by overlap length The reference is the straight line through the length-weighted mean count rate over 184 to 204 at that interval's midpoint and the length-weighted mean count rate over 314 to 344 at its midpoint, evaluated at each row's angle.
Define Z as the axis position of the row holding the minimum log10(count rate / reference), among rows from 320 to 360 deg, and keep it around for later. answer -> 357.0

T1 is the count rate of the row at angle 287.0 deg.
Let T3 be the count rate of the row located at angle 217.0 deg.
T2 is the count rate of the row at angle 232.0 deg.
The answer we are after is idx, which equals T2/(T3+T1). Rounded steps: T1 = 194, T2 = 177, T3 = 168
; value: 0.489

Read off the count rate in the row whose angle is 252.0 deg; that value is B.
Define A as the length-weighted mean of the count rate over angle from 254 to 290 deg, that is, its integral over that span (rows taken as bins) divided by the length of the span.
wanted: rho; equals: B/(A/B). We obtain 213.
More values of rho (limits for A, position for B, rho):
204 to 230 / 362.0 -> 192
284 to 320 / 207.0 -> 156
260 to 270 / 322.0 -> 204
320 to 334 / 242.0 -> 151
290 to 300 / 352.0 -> 196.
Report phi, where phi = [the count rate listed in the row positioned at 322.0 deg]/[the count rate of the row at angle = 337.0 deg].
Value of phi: 1.00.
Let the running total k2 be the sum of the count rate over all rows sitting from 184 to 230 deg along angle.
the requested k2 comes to 1523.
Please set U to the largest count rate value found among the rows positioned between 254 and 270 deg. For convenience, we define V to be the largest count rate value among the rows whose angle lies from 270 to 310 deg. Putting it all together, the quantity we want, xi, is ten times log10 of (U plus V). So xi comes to 25.81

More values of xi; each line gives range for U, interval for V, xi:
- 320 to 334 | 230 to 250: 25.72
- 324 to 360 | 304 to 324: 26.06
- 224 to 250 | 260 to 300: 25.72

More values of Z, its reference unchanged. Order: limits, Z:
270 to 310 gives 272.0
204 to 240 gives 237.0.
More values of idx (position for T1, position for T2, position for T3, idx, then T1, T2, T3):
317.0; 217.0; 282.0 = 0.442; 197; 168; 183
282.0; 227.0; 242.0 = 0.496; 183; 175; 170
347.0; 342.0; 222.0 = 0.519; 194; 193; 178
